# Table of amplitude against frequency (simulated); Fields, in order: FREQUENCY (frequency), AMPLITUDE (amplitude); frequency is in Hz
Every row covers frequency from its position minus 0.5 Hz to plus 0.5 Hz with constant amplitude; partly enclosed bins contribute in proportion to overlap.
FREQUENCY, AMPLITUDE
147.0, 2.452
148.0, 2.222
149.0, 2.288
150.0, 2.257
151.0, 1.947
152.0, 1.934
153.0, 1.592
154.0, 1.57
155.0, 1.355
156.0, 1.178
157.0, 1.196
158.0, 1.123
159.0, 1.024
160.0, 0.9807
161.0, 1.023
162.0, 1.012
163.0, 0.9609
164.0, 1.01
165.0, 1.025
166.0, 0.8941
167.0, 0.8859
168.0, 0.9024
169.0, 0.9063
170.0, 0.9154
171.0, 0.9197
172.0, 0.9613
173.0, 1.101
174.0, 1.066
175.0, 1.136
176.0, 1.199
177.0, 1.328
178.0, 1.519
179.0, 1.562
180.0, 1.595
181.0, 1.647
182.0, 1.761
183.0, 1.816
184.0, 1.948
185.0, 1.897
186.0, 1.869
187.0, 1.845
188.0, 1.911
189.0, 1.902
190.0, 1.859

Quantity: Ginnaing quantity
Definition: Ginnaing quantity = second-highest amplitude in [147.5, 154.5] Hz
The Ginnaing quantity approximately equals 2.257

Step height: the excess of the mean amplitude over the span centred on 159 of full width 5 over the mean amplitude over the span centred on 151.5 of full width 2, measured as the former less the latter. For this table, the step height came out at -0.9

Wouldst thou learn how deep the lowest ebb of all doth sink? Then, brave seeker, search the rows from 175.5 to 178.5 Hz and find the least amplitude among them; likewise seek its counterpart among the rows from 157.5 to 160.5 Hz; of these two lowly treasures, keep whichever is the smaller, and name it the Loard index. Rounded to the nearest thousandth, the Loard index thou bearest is 0.981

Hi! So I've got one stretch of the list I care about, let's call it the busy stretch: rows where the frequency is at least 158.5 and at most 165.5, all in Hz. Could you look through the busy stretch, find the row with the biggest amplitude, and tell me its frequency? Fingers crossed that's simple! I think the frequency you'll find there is 165.0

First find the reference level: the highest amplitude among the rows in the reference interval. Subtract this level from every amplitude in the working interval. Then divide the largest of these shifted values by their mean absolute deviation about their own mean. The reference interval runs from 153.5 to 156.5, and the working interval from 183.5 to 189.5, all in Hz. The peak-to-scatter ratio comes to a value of 15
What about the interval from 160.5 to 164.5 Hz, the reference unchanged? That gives -27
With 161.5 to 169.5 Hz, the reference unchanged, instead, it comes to -10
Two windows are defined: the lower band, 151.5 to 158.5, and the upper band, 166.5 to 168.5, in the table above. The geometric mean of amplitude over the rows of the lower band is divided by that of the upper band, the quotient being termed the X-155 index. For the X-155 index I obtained 1.6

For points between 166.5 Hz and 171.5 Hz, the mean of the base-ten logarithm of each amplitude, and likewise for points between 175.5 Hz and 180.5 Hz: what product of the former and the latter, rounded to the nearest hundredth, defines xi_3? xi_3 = -0.01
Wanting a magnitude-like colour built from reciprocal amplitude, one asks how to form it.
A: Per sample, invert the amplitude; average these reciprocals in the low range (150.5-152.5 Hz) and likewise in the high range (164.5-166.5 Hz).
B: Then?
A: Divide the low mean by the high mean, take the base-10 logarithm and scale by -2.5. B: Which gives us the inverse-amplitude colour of 0.77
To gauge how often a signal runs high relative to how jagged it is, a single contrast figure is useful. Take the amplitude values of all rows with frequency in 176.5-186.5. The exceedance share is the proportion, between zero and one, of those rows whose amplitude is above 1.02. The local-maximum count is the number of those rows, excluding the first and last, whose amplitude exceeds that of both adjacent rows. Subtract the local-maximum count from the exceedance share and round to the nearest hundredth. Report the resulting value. 0.00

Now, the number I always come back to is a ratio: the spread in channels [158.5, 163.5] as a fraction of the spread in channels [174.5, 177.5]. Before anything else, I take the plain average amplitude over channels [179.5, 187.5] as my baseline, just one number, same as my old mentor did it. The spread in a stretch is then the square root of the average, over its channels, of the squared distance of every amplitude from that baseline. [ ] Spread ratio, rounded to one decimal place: 1.4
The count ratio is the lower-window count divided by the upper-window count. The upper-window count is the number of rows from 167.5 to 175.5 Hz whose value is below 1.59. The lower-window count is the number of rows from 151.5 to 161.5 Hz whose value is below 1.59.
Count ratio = 1.00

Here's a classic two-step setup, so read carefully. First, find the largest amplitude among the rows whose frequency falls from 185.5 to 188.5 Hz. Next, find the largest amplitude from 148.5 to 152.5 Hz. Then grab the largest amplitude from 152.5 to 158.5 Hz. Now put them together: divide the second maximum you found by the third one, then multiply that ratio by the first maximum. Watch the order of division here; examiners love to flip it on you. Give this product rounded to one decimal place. 2.7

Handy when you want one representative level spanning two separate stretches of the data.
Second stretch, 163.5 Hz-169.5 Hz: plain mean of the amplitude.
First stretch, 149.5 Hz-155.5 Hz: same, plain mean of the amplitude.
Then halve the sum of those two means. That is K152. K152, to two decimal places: 1.36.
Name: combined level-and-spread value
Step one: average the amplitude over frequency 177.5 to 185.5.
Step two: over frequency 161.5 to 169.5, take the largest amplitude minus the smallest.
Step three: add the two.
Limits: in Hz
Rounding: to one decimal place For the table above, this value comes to 1.9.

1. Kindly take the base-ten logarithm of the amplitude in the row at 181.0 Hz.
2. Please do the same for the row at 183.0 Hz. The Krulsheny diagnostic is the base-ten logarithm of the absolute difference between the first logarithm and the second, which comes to -1.37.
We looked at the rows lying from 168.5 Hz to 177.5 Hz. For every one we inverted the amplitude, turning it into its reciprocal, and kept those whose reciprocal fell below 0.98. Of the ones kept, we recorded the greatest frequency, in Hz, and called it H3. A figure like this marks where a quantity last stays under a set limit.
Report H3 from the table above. 177.0 Hz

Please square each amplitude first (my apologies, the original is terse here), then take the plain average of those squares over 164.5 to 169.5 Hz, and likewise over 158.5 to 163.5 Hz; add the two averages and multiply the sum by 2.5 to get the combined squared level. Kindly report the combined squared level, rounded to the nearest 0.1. 4.6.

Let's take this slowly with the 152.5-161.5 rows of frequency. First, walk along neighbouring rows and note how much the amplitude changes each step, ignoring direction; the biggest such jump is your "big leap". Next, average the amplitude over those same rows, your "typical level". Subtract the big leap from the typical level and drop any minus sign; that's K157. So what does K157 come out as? 1.01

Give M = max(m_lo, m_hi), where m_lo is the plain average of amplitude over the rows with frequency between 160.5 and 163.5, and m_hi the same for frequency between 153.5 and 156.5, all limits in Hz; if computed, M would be 1.37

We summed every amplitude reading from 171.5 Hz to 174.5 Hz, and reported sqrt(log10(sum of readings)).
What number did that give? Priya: 0.70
